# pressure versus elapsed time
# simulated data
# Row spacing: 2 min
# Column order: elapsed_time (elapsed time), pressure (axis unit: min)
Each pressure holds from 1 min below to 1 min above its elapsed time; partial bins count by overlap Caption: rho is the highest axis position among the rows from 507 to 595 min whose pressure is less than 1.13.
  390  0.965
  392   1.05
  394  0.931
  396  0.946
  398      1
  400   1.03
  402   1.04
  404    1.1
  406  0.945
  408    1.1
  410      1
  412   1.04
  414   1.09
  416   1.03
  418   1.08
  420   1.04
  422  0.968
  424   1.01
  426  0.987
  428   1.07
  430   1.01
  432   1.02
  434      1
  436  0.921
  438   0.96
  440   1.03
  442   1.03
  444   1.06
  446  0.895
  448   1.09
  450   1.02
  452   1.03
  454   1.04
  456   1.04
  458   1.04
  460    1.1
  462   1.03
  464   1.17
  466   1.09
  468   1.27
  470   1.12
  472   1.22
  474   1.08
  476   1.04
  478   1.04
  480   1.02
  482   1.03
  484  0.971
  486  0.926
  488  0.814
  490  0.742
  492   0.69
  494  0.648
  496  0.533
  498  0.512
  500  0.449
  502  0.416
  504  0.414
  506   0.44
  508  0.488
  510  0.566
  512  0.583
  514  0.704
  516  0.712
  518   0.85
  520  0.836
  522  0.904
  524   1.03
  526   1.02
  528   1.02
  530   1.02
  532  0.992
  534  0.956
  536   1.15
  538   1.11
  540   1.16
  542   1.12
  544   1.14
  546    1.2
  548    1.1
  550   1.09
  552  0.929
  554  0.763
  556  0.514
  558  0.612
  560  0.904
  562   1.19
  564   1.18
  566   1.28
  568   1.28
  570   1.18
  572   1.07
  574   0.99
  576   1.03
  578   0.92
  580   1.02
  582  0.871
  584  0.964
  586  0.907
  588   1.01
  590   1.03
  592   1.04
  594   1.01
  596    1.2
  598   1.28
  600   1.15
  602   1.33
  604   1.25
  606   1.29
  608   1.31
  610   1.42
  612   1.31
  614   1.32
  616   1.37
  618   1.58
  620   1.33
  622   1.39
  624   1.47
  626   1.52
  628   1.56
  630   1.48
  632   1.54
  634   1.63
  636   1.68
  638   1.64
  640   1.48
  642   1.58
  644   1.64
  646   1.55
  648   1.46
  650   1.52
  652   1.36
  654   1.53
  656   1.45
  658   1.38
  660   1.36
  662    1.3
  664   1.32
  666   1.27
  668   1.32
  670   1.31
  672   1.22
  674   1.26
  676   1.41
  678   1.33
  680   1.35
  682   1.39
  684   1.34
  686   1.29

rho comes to 594 min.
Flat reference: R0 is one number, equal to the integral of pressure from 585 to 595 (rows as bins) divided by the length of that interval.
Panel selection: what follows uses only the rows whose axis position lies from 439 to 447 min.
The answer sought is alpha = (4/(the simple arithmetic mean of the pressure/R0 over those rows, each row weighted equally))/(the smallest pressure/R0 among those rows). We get 4.4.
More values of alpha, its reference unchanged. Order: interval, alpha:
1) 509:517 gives 11.0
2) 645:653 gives 2.0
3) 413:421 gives 3.7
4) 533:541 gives 3.8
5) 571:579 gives 4.3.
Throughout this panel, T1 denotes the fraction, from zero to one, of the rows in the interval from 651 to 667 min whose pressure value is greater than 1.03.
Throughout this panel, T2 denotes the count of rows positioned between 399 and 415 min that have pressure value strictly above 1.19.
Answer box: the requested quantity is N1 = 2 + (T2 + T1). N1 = 3.0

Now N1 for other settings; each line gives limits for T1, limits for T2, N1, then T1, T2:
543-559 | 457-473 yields 4.5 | 0.5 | 2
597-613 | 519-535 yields 3.0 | 1.0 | 0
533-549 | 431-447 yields 2.9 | 0.9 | 0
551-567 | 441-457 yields 2.4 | 0.4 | 0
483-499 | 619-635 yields 10.0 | 0.0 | 8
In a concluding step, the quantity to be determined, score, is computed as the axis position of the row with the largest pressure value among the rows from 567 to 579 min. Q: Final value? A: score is 568 min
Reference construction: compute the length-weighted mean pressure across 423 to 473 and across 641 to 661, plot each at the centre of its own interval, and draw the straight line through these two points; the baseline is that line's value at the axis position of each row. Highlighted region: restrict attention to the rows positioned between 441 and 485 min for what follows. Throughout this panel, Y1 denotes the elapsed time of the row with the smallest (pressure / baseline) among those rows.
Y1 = 446 min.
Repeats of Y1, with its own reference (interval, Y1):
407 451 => 446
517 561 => 556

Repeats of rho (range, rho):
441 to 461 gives 460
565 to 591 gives 590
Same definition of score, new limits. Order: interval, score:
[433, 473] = 468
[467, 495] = 468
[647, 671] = 654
